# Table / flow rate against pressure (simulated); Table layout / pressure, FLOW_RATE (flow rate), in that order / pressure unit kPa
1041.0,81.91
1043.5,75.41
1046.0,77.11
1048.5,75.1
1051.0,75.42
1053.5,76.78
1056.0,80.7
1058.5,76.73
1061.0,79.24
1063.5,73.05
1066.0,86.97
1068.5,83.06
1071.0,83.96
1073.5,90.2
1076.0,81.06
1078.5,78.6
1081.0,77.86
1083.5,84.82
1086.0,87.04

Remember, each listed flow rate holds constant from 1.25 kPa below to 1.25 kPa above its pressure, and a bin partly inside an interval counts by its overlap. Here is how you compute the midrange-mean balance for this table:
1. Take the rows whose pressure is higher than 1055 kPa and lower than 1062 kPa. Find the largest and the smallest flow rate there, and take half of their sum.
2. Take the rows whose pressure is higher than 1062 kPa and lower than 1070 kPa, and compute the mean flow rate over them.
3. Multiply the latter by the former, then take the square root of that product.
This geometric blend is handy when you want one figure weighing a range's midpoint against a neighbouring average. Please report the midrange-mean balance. 79.9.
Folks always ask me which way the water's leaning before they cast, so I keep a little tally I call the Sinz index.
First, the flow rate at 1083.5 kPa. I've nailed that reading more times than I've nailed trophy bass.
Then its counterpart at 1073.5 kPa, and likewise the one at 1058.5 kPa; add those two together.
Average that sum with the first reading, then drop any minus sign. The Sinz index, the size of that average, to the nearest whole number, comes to 126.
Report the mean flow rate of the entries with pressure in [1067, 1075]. 86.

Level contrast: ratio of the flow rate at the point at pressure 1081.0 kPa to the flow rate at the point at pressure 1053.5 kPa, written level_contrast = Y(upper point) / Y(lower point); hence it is 1.01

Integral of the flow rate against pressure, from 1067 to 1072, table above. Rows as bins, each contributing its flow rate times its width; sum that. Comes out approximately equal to 418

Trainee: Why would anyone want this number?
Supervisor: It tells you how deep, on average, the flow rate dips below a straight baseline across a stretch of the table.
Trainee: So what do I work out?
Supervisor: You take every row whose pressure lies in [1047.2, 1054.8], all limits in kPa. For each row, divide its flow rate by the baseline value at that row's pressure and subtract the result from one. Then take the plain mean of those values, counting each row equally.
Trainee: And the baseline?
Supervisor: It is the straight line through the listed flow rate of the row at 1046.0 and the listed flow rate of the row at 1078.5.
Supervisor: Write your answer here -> 0.02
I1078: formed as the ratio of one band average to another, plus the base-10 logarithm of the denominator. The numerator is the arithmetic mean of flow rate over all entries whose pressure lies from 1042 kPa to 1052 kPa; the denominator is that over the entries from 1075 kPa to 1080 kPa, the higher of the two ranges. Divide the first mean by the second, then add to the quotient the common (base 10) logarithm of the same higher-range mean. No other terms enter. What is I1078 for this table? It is 2.85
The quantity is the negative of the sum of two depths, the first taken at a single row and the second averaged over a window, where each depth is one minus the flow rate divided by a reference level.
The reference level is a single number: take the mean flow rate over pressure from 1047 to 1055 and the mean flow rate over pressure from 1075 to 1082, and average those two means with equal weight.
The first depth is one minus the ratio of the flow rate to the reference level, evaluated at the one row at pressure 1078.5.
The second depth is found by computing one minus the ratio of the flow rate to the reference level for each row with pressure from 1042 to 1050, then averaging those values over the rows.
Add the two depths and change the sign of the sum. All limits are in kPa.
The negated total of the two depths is -0.006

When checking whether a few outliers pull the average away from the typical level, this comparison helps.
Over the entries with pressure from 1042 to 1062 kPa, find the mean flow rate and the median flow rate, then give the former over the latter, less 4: -2.996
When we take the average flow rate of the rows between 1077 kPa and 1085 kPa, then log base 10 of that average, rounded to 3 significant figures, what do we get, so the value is 1.91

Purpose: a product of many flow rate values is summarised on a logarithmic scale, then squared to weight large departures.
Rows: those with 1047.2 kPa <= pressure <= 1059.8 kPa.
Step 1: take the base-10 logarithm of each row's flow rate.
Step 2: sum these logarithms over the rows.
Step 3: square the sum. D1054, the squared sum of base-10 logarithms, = 89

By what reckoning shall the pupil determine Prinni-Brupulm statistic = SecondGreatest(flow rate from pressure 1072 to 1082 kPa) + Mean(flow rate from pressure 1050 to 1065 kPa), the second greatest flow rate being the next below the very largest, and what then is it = 158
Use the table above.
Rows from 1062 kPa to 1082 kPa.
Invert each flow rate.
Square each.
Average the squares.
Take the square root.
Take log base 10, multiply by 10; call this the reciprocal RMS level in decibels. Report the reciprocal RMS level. -19.1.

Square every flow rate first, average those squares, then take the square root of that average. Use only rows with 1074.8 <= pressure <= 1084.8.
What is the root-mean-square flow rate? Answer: 81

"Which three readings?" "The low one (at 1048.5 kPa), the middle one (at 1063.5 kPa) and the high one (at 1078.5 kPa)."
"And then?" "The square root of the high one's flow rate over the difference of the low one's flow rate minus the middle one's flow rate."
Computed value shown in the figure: 6.2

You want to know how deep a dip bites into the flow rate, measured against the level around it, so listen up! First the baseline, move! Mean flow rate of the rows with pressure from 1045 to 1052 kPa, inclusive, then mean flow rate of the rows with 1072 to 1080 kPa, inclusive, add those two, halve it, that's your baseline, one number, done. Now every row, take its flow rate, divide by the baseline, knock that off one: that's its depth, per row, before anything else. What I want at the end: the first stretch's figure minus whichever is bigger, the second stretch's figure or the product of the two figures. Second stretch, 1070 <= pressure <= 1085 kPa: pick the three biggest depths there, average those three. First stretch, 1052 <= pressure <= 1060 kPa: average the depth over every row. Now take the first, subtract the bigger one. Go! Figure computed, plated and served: 0.014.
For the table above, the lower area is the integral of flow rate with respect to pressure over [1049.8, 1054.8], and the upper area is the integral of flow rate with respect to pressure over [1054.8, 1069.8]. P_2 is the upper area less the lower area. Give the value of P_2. 819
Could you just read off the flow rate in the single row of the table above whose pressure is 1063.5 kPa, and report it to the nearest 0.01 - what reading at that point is 73.05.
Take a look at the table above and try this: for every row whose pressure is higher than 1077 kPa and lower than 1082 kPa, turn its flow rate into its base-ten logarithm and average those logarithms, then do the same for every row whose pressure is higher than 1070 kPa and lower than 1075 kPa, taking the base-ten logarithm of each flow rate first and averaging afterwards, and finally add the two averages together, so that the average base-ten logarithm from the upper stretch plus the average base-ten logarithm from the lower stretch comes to 3.83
